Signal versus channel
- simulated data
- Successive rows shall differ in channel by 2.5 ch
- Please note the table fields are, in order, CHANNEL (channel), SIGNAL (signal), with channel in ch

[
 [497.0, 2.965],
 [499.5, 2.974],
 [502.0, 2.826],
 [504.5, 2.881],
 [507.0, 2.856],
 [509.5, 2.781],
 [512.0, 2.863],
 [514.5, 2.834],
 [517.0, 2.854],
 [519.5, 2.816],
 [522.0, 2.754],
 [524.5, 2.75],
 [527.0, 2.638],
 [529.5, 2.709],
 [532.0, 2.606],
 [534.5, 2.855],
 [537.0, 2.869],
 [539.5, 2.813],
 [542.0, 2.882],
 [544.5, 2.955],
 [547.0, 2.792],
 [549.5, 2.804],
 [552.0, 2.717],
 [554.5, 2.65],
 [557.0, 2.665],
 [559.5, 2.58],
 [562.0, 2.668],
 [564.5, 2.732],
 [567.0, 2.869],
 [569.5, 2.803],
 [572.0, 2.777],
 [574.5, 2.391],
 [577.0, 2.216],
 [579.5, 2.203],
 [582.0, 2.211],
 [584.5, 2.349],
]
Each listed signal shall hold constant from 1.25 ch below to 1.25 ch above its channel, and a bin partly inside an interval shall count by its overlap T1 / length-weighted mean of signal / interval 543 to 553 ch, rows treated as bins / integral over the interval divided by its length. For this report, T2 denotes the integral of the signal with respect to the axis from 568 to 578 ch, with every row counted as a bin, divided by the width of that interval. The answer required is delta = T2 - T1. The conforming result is -0.26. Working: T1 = 2.82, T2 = 2.56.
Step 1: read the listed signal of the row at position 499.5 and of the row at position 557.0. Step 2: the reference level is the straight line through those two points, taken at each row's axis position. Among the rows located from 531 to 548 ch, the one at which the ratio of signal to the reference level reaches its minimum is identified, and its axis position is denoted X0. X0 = 532.0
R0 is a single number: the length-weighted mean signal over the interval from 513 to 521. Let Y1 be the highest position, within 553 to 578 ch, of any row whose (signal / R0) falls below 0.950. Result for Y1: 577.0 ch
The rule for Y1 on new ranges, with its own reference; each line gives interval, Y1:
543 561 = 559.5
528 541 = 532.0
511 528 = 527.0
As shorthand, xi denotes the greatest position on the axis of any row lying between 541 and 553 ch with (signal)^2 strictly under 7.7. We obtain 552.0 ch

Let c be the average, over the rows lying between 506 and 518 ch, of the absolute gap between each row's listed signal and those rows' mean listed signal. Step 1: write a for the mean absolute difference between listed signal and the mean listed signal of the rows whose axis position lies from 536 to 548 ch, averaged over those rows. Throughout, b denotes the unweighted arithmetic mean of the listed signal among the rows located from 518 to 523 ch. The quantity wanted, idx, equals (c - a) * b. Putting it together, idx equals -0.07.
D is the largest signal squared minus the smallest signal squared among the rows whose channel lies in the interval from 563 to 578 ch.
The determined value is 3.32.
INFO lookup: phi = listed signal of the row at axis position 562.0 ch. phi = 2.668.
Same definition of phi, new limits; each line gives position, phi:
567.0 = 2.869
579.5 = 2.203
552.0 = 2.717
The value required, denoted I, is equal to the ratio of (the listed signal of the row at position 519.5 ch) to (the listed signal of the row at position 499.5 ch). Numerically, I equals 0.95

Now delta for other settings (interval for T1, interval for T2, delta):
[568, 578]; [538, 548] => 0.30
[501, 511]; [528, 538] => -0.08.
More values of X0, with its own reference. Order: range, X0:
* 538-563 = 559.5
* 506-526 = 509.5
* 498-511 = 509.5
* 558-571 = 559.5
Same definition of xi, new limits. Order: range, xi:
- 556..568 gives 564.5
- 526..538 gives 532.0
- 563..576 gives 574.5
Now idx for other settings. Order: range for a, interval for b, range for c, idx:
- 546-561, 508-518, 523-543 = 0.06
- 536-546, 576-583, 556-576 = 0.16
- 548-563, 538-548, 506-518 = -0.08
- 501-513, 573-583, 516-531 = 0.05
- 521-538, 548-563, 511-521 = -0.16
